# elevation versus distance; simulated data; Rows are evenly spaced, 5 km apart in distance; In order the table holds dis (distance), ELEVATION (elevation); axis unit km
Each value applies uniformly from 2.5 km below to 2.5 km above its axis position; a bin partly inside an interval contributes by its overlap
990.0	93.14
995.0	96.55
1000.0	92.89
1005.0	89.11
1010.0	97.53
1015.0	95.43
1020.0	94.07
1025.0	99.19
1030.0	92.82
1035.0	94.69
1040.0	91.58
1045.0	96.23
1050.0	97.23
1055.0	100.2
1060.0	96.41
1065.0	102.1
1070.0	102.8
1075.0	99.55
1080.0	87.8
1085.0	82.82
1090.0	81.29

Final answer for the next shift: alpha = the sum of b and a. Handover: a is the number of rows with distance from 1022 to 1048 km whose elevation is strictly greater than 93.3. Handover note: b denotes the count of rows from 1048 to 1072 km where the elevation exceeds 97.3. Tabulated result 6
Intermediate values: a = 3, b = 3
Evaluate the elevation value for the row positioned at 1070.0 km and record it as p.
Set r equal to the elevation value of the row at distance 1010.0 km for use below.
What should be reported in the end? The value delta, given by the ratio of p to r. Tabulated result 1.05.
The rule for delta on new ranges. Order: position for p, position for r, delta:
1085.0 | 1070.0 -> 0.81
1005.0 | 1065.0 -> 0.87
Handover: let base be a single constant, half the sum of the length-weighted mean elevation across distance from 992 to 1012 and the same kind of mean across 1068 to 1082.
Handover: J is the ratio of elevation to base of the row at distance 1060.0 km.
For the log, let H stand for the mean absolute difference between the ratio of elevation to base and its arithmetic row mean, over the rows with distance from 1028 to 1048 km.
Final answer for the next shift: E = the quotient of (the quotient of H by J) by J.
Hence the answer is 0.017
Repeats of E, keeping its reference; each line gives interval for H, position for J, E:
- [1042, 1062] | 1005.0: 0.016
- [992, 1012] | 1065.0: 0.028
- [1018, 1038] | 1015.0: 0.021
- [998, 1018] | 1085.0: 0.038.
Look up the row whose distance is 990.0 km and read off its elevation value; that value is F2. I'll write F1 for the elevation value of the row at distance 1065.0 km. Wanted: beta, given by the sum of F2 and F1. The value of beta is 195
